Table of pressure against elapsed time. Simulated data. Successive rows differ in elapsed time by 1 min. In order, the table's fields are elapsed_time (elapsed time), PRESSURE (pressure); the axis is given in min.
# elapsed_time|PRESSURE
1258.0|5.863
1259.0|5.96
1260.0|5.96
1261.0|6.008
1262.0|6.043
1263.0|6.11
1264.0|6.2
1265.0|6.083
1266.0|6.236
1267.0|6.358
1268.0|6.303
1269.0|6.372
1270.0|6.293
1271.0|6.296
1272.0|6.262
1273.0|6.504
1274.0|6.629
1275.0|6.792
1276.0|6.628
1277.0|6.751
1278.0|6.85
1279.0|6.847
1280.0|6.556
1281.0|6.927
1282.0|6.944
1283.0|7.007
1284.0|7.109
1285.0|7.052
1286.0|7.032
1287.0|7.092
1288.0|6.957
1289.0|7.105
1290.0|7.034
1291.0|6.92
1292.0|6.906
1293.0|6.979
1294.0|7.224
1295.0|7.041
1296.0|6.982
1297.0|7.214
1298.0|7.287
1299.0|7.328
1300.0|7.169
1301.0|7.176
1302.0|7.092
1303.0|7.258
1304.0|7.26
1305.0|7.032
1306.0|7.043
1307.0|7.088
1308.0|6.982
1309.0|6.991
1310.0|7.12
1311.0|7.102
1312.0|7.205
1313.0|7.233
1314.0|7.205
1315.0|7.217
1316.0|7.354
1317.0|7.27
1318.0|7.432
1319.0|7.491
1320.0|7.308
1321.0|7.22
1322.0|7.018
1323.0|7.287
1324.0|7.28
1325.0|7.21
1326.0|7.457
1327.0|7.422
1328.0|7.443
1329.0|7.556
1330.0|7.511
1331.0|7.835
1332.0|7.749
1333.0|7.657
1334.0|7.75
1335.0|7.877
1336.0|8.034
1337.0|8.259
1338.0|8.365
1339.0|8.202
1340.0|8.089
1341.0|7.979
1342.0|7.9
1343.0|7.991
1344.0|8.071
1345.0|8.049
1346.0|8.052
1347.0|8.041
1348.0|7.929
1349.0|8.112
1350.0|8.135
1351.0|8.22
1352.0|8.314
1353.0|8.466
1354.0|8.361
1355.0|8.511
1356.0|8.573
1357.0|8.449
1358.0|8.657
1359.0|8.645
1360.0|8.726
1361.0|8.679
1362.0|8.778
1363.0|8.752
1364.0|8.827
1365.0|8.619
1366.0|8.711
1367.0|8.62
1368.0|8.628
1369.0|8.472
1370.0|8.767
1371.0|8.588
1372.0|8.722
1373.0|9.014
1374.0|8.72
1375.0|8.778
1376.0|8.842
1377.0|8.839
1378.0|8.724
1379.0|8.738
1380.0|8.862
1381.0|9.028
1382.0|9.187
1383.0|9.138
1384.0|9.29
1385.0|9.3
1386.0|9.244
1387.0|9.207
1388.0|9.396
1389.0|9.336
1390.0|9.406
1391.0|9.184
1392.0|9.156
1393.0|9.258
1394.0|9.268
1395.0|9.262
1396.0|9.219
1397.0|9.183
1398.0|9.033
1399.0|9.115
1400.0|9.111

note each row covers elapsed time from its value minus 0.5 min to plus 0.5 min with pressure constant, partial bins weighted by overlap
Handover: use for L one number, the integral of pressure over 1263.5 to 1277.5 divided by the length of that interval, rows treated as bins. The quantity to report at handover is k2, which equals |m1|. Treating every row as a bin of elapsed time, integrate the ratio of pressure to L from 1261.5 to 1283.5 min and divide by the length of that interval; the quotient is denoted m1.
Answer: 1.01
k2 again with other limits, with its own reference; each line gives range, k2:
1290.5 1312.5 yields 1.11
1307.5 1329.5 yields 1.13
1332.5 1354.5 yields 1.26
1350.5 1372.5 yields 1.34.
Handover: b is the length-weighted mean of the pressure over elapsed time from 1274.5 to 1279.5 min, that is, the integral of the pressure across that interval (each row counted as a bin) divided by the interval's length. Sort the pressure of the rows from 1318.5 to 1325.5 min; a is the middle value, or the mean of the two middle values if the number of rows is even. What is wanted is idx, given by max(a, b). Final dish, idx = 7.3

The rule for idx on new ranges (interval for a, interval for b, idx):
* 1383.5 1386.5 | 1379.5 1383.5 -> 9.3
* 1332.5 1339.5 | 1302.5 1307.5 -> 8.0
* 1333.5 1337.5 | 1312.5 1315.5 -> 8.0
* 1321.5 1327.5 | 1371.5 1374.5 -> 8.8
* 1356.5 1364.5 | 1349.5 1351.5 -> 8.7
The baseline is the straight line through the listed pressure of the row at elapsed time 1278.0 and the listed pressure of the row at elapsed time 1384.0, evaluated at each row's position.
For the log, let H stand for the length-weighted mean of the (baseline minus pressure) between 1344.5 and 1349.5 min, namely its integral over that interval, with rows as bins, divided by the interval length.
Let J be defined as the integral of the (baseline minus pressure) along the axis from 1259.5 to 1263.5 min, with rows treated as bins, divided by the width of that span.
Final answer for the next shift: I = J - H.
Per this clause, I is 0.04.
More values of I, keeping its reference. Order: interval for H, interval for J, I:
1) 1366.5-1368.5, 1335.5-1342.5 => -0.15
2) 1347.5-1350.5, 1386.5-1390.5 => -0.37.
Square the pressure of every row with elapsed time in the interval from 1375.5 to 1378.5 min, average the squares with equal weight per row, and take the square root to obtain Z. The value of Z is 8.8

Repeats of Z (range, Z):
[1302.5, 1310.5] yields 7.1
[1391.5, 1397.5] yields 9.2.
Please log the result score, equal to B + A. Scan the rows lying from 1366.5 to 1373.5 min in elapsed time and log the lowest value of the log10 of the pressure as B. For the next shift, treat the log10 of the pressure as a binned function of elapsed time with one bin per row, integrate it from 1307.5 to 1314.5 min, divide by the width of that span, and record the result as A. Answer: 1.78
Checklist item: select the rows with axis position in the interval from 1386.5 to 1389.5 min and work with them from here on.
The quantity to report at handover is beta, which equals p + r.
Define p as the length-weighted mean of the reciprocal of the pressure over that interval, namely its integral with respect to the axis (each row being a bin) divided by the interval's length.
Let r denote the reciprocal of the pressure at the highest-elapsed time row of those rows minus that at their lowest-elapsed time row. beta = 0.106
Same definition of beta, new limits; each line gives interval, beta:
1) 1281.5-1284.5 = 0.139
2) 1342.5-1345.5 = 0.124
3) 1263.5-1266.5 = 0.161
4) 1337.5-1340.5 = 0.126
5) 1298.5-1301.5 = 0.141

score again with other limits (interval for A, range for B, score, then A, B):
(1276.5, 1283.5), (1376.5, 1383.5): 1.78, 0.83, 0.941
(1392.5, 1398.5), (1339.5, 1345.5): 1.86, 0.96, 0.898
